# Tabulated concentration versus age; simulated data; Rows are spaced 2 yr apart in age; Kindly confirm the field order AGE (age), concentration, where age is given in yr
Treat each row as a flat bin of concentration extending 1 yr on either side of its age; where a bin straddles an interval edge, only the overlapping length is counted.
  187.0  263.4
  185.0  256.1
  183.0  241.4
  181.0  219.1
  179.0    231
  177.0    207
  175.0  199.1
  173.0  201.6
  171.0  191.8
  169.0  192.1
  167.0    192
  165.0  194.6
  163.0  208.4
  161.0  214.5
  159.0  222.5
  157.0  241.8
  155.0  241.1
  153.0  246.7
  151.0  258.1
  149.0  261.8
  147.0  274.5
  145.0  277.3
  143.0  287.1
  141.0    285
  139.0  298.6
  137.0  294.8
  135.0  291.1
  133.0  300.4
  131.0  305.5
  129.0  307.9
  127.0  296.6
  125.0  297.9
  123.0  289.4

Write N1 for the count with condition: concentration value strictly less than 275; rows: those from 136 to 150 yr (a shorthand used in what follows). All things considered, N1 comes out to 2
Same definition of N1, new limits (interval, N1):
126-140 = 0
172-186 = 7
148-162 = 7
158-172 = 7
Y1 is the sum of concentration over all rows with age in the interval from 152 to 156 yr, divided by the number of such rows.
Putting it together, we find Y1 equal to 244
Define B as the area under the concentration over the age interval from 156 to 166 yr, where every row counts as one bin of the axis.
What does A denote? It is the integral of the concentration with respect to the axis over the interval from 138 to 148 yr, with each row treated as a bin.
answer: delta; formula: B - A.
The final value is -681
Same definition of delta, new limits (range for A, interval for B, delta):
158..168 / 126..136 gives 939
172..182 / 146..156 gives 449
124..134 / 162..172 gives -1059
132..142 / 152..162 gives -607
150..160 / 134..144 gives 493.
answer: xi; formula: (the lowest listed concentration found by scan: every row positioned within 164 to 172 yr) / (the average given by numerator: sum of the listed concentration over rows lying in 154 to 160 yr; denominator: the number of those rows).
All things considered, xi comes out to 0.82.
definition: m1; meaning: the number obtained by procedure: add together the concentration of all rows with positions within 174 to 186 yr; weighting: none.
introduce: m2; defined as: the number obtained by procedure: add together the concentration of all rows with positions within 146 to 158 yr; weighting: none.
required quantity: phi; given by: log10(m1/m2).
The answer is -0.05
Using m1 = 1354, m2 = 1524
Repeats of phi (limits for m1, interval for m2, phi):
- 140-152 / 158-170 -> 0.13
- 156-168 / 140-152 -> -0.11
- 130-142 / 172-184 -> 0.14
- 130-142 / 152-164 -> 0.11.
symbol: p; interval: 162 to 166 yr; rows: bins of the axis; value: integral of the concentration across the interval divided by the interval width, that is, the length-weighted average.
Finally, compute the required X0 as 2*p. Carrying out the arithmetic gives 403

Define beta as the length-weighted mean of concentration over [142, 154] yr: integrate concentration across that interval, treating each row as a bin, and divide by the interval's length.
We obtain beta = 268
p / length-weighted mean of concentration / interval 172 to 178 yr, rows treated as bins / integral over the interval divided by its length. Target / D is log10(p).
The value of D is 2.31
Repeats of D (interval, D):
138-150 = 2.45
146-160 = 2.40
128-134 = 2.48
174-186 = 2.35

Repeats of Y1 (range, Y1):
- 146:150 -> 268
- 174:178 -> 203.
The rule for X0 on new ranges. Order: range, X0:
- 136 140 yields 593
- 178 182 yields 450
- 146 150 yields 536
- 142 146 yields 564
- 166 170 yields 384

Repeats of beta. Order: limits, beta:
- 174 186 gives 226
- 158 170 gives 204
